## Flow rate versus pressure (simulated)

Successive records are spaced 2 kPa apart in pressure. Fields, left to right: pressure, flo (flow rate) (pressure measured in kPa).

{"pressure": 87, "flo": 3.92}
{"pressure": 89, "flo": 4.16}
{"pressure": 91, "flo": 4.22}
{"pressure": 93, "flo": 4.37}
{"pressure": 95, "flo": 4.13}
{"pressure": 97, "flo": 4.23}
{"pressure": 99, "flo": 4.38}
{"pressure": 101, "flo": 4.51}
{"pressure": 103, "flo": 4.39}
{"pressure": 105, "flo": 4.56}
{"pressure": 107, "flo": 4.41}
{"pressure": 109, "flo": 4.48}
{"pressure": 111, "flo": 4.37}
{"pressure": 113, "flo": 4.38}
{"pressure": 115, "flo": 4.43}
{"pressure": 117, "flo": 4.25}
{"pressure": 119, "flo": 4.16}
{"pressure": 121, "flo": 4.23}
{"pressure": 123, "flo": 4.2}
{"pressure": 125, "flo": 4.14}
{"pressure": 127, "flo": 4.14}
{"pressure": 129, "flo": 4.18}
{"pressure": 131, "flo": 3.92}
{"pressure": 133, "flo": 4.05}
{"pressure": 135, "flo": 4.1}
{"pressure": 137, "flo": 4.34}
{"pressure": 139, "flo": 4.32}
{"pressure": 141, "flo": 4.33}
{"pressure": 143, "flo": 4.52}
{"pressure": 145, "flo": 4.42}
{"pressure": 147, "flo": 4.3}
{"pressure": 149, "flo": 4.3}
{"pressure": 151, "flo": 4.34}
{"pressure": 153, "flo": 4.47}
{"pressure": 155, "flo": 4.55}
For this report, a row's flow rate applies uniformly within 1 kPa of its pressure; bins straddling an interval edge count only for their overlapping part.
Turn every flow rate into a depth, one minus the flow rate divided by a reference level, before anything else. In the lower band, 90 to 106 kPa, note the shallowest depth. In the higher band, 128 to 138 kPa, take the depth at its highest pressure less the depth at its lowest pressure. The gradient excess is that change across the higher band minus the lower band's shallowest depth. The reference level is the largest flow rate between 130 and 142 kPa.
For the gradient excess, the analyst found 0.01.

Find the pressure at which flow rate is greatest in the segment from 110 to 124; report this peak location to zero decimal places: 115 kPa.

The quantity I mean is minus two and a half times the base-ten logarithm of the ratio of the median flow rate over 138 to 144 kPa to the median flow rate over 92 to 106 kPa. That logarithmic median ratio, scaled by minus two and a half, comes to 0.01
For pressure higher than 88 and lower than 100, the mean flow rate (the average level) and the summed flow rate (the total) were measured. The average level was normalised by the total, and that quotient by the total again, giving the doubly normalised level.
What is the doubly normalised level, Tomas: 0.0065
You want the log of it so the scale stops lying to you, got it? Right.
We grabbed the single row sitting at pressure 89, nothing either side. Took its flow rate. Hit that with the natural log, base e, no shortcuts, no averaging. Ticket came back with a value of 1.43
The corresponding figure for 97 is 1.44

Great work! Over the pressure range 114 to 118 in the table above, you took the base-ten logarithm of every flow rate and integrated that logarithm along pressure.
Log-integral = 2.55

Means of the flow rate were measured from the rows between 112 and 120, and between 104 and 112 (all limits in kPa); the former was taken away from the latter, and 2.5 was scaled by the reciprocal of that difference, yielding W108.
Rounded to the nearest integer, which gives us 17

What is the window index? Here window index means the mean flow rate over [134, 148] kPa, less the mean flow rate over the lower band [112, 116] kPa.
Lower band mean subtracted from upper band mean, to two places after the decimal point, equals -0.07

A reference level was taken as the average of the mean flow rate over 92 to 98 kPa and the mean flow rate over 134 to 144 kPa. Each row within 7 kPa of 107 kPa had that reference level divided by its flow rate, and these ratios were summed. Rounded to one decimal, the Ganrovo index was 6.7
